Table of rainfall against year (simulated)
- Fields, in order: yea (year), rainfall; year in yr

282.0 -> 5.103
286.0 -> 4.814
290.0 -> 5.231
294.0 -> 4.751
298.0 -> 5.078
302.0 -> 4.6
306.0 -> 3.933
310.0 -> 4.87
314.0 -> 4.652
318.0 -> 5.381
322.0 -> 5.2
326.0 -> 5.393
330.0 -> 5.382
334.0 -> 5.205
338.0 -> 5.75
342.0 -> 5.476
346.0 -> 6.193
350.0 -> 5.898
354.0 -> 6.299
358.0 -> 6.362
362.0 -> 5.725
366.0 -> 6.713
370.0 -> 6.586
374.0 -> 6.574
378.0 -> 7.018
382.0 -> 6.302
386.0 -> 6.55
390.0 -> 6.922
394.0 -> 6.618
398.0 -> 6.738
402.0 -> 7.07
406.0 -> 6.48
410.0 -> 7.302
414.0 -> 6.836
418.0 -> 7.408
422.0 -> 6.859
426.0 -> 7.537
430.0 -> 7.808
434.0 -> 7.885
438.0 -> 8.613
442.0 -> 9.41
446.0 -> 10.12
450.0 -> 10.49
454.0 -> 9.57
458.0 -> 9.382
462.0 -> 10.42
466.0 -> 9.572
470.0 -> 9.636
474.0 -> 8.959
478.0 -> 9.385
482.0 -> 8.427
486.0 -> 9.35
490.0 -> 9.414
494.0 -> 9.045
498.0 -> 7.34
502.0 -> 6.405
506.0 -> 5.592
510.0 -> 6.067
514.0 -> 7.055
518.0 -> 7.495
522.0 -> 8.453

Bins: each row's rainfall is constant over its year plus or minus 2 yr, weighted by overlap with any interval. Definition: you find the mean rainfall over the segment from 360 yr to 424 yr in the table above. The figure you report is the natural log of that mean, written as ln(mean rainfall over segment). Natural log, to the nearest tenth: 1.9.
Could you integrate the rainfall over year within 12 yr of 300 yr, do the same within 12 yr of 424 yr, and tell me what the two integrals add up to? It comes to 291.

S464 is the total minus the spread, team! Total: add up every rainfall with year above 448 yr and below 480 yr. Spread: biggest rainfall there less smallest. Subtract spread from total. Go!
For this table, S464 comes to 76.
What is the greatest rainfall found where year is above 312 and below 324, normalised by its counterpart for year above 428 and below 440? 0.62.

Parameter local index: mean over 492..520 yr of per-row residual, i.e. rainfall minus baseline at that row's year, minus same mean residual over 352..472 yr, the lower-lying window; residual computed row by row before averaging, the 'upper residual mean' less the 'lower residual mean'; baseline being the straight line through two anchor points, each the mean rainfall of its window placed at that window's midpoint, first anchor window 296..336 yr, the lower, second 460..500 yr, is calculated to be -3.1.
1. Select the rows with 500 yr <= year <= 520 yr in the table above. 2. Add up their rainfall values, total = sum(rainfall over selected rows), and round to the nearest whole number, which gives 33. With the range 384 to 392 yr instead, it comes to 13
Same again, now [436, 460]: 58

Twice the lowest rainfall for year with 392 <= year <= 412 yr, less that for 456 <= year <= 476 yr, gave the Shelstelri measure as 4.0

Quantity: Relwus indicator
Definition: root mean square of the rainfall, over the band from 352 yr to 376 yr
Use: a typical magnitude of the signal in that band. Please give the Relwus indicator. 6.38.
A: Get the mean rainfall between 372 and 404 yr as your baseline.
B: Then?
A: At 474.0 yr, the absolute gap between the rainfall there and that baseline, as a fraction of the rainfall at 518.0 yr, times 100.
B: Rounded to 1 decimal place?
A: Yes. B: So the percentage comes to 29.8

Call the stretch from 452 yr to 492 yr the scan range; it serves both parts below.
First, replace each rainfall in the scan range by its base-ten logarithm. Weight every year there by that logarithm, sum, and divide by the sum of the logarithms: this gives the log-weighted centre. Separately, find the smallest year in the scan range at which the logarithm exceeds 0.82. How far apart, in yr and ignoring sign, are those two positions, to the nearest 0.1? 17.9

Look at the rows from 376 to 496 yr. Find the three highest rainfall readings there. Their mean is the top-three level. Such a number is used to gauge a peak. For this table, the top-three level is 10.3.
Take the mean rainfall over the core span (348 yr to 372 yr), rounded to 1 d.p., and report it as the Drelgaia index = 6.3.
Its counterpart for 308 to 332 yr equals 5.1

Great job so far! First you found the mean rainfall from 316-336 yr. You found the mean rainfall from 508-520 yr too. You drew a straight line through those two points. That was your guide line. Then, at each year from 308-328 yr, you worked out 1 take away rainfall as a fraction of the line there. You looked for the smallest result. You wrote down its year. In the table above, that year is 318.0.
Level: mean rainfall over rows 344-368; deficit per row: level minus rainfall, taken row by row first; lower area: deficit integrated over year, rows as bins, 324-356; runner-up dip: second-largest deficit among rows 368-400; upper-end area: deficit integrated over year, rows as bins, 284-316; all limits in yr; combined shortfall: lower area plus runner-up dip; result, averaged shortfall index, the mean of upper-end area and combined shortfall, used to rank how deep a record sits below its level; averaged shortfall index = 31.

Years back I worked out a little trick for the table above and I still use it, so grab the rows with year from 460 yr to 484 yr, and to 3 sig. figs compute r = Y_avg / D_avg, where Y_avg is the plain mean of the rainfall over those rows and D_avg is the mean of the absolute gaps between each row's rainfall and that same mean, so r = 19.7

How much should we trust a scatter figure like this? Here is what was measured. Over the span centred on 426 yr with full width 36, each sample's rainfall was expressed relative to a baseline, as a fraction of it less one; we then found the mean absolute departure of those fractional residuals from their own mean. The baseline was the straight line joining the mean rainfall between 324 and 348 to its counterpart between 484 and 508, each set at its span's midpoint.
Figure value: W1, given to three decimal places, 0.068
